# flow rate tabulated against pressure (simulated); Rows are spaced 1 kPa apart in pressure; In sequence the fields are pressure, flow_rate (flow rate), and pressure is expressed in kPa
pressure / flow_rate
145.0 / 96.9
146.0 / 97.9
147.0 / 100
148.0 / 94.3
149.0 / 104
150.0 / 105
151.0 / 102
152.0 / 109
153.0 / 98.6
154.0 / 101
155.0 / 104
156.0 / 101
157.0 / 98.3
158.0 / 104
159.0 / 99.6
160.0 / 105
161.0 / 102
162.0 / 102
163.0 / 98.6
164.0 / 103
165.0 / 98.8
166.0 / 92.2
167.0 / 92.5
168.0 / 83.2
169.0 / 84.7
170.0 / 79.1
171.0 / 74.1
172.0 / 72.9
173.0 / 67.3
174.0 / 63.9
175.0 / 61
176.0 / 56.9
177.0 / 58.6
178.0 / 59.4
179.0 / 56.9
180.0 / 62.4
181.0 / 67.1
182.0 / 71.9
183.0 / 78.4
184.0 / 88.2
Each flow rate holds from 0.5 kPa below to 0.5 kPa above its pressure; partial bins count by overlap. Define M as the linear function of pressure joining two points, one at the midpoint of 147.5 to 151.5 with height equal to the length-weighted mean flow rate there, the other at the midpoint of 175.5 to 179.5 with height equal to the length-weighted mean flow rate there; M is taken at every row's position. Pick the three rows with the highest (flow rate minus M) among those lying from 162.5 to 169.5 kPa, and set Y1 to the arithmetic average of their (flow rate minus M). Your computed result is 21.3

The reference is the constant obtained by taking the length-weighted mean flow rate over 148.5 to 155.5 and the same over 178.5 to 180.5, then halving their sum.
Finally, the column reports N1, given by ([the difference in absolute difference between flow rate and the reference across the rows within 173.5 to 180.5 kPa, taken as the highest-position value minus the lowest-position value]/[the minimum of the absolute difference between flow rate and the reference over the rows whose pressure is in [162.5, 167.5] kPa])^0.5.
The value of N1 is 0.37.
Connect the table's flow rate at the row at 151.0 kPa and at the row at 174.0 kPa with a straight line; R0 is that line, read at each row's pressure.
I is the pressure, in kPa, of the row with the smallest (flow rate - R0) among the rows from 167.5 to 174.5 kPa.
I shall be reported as 174.0 kPa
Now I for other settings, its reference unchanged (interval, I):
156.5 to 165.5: 157.0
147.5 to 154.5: 148.0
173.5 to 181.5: 176.0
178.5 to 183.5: 179.0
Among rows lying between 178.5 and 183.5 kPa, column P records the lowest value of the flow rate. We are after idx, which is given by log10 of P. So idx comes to 1.76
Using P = 56.9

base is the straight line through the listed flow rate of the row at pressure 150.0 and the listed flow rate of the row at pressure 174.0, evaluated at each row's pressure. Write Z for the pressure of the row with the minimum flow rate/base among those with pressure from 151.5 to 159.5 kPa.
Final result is 153.0 kPa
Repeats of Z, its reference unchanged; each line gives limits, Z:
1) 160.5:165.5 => 161.0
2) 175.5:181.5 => 176.0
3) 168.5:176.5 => 176.0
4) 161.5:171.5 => 171.0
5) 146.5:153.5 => 148.0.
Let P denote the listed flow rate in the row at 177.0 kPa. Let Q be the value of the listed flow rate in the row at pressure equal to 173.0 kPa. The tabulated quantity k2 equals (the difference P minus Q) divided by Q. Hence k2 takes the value -0.1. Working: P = 58.6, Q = 67.3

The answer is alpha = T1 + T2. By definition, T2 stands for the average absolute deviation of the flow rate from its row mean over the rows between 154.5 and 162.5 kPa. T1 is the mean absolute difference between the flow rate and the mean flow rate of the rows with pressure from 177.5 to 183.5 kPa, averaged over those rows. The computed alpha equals 8.2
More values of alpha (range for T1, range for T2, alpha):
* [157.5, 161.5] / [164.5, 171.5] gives 8.8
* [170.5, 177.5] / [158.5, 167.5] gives 8.9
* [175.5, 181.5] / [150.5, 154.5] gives 6.2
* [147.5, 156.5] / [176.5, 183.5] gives 9.5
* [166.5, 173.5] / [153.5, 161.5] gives 8.5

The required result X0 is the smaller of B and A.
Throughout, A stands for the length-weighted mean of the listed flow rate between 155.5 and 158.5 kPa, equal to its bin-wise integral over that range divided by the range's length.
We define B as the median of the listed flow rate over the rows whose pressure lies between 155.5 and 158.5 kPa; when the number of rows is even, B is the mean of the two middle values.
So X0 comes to 101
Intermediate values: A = 101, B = 101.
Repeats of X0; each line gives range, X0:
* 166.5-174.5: 77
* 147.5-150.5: 101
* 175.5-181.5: 59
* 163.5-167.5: 96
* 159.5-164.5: 102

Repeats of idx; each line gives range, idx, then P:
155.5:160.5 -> 1.99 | 98.3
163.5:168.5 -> 1.92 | 83.2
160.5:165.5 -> 1.99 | 98.6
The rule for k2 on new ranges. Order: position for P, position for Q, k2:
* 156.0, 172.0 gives 0.4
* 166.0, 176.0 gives 0.6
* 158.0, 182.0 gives 0.4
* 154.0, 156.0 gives 0.0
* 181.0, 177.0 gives 0.1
